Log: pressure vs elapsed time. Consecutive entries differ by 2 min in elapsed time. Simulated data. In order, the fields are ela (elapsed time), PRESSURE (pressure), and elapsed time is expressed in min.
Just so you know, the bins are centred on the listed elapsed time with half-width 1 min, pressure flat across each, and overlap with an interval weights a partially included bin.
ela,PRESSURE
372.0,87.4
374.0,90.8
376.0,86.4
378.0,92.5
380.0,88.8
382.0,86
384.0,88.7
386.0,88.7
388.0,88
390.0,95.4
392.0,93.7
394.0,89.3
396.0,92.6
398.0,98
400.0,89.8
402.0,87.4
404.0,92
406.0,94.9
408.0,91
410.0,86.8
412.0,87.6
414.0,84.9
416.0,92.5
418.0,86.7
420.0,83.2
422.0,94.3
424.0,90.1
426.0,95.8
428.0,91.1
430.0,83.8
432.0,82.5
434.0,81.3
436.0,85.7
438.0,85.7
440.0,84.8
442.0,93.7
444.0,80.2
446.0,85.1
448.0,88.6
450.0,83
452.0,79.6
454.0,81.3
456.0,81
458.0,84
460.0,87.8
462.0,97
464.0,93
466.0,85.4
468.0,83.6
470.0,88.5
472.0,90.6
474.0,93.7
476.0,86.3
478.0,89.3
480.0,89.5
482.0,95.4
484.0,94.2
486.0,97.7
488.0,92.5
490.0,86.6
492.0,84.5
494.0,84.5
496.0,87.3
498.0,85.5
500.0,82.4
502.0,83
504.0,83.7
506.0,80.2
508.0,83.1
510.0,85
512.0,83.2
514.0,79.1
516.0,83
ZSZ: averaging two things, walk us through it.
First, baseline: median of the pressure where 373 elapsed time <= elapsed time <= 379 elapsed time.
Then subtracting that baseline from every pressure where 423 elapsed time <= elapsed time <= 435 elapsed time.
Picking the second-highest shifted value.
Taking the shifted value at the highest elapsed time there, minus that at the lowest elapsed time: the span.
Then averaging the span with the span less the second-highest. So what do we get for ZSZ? -9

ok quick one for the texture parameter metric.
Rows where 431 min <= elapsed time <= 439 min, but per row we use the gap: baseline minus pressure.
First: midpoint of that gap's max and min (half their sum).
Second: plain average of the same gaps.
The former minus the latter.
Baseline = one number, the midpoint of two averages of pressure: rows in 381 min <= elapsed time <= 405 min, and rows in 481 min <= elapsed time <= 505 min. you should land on 0.3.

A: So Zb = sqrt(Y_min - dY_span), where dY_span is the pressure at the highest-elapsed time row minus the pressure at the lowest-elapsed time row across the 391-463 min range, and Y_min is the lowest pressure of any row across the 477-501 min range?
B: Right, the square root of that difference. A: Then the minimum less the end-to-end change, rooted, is 8.89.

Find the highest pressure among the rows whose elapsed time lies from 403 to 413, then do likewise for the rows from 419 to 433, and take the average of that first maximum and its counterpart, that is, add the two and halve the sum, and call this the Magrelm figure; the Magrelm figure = 95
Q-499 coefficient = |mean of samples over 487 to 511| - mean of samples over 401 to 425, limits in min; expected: -4.4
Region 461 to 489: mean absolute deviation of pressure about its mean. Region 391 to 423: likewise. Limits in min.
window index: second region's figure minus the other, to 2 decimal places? -0.26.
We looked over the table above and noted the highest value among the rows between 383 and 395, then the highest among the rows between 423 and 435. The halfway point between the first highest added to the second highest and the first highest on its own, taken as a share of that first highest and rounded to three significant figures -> 1.50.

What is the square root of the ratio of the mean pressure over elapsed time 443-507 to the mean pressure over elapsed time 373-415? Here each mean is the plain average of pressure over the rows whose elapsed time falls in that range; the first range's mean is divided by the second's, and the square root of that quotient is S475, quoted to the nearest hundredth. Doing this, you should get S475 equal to 0.98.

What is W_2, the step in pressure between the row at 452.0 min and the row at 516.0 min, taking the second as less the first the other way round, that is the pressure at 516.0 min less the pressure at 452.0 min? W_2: 3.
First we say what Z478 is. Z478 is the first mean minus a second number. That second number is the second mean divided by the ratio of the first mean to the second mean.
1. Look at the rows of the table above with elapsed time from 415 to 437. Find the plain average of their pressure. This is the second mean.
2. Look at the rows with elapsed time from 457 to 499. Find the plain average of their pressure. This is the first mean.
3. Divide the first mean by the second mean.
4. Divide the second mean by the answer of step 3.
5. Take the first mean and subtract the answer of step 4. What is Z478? 3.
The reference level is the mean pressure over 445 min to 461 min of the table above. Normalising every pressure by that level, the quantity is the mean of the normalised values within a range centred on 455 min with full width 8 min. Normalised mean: 0.97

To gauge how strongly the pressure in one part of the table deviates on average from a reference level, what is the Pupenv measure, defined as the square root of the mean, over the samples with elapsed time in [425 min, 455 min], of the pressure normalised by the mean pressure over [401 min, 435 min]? 0.98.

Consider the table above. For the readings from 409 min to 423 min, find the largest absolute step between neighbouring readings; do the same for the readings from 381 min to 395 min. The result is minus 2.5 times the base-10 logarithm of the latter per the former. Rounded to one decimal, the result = 0.4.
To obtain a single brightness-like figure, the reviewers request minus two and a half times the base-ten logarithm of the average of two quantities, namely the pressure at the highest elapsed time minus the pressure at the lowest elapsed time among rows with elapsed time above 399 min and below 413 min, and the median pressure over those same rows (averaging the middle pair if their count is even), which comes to -4.10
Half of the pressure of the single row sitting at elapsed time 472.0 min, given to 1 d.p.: 45.3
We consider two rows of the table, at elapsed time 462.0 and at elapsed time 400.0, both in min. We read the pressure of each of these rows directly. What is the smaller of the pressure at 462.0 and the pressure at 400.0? 89.8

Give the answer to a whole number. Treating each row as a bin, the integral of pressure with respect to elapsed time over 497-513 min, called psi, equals 1332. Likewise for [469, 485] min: 1455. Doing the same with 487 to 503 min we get 1373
